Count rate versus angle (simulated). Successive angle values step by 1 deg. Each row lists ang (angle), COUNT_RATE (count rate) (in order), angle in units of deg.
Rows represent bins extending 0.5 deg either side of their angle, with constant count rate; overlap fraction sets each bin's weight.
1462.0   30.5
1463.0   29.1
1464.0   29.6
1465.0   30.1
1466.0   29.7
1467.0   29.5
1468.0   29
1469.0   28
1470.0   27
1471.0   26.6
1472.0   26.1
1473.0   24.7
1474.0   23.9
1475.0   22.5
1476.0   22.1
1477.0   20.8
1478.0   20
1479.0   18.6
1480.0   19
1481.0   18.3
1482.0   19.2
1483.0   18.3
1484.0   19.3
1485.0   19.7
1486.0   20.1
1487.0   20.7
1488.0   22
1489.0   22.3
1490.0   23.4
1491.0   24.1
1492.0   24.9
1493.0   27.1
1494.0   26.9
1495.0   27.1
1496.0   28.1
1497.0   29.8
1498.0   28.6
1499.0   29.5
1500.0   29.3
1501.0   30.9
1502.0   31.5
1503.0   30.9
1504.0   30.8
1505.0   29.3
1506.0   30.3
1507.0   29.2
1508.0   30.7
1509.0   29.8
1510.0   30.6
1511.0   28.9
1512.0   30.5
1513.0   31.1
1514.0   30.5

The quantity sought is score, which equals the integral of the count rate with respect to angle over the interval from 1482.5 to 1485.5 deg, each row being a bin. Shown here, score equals 57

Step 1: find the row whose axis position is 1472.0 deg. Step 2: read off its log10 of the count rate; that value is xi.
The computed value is 1.42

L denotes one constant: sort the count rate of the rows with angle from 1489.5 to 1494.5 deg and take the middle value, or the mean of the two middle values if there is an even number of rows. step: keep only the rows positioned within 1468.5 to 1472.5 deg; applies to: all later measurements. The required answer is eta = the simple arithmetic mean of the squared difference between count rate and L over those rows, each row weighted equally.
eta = 5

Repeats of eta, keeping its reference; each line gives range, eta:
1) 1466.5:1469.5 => 16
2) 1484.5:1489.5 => 17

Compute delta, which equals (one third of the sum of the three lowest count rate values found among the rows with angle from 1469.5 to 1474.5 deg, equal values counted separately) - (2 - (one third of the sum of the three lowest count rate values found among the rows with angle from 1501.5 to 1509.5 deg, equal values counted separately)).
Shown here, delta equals 52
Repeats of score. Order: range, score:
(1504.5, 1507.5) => 89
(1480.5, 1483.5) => 56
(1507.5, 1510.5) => 91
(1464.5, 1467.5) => 89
